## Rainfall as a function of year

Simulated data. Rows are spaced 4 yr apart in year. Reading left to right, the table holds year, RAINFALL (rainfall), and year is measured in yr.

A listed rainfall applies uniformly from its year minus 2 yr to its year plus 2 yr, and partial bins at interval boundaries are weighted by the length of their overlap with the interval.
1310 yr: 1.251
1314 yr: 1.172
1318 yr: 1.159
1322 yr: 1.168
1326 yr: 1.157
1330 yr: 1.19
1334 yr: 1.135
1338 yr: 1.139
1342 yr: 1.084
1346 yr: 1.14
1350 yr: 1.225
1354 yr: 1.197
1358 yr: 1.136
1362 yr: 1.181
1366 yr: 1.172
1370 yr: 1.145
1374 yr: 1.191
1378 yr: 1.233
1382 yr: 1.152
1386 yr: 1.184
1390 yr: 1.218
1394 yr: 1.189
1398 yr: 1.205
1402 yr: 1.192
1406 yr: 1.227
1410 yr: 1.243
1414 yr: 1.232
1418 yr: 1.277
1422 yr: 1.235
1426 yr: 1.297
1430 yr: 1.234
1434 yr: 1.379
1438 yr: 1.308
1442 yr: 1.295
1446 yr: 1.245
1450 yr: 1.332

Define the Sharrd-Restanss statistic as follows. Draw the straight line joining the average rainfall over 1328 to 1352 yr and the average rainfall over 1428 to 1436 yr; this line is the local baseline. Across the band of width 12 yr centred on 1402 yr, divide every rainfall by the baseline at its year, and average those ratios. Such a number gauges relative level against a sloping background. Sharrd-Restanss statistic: 0.962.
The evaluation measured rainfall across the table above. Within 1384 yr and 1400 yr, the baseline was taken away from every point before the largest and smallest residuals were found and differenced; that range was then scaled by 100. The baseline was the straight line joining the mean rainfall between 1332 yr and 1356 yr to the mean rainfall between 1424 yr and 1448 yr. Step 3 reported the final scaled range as 3.5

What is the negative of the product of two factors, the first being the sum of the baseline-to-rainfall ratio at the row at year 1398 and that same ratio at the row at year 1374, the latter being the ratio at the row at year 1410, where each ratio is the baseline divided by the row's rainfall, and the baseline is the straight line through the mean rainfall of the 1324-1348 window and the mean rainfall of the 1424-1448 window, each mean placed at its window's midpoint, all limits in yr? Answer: -2.05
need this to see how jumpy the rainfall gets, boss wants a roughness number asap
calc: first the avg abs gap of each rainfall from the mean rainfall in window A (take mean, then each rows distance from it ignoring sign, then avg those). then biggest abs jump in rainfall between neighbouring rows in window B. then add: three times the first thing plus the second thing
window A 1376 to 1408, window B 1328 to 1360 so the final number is 0.147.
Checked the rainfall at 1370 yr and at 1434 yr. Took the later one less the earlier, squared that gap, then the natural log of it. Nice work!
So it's -2.9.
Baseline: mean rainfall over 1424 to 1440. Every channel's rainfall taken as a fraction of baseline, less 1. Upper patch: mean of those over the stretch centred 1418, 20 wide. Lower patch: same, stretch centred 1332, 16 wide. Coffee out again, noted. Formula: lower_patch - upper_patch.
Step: -0.078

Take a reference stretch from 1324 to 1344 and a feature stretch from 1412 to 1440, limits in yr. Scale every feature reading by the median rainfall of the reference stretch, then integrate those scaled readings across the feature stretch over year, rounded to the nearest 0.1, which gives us 31.5 yr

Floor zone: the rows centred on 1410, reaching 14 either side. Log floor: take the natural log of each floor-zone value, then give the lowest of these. 0.18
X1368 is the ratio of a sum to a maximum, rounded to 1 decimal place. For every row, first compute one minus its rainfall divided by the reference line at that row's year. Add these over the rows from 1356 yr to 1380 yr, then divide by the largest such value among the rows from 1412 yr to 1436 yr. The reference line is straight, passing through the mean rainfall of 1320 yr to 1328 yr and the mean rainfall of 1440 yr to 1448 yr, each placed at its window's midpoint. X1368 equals 6.9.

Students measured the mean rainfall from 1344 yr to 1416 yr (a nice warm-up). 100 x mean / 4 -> 29.8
